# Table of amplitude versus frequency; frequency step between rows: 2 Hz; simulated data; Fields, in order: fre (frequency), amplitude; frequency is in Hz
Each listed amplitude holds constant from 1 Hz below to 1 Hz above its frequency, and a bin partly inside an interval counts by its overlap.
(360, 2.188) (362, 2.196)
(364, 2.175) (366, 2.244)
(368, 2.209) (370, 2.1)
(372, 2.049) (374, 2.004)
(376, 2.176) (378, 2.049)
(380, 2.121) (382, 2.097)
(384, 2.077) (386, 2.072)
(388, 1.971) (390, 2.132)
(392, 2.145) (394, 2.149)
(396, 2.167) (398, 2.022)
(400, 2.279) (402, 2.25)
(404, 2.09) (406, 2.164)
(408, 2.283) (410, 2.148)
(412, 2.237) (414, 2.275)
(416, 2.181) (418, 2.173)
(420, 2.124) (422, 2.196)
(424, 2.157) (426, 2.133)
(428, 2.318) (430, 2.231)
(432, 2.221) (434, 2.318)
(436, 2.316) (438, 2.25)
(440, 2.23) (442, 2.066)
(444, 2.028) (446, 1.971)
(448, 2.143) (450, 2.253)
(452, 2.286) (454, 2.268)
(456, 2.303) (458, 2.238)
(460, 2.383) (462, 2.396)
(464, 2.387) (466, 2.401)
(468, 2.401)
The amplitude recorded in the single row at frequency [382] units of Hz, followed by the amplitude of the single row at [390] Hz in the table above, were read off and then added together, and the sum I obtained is 4.23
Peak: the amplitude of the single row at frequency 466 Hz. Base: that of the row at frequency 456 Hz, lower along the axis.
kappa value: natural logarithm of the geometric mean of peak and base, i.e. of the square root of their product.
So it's 0.855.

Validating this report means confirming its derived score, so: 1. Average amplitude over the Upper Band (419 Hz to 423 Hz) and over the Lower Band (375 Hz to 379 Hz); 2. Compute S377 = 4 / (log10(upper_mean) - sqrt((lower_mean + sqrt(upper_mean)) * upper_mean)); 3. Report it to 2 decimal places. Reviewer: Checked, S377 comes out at -1.63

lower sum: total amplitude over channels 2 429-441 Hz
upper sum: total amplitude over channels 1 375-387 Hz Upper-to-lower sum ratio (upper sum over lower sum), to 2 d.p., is 0.93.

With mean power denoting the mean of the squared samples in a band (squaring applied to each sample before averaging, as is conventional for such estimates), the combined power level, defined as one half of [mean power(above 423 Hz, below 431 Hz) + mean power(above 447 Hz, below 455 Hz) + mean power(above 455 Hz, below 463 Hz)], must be 7.7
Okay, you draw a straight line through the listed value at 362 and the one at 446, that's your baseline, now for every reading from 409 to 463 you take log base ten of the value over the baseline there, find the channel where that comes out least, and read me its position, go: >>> 446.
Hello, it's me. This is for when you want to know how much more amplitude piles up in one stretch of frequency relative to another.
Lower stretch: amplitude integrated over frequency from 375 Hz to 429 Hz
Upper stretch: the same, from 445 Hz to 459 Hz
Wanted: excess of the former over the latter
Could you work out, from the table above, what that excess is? 85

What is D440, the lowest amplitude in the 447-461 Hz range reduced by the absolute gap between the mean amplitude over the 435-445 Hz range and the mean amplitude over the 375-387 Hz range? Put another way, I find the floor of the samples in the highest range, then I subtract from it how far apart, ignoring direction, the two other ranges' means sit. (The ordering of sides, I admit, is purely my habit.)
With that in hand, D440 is 2.06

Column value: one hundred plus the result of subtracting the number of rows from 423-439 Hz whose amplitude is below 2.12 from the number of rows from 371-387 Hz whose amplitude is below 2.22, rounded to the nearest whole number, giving 108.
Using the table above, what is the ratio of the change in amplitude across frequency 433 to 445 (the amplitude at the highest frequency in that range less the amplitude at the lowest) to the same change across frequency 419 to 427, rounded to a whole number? -32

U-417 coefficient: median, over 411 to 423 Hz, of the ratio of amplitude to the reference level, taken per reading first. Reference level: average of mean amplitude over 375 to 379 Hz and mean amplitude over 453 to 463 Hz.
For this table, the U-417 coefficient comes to 0.99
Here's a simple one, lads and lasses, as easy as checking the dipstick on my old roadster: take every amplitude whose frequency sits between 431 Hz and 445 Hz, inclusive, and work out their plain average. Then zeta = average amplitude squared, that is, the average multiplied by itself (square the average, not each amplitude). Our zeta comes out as 4.86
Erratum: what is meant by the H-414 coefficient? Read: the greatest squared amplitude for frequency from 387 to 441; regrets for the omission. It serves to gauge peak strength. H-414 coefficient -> 5.37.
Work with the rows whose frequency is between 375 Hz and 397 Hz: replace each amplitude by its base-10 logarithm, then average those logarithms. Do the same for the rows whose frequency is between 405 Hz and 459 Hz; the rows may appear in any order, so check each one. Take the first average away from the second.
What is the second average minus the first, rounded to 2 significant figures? 0.020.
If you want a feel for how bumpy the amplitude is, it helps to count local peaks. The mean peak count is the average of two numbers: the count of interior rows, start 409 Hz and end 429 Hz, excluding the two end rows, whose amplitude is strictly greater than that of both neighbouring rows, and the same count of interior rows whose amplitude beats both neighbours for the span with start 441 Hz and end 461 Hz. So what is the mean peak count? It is 2.00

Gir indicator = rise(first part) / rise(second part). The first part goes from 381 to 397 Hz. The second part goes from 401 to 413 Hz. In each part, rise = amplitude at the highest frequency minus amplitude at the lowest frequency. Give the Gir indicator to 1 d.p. -5.4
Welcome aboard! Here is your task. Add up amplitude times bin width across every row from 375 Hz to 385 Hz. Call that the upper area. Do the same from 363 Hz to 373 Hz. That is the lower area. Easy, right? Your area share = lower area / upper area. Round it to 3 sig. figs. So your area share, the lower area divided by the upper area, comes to 1.02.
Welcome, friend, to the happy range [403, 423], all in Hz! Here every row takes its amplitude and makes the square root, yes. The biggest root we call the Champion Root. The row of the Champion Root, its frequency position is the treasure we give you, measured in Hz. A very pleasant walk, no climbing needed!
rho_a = 408 Hz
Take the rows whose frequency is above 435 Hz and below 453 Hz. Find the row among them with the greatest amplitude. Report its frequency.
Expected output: 436 Hz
